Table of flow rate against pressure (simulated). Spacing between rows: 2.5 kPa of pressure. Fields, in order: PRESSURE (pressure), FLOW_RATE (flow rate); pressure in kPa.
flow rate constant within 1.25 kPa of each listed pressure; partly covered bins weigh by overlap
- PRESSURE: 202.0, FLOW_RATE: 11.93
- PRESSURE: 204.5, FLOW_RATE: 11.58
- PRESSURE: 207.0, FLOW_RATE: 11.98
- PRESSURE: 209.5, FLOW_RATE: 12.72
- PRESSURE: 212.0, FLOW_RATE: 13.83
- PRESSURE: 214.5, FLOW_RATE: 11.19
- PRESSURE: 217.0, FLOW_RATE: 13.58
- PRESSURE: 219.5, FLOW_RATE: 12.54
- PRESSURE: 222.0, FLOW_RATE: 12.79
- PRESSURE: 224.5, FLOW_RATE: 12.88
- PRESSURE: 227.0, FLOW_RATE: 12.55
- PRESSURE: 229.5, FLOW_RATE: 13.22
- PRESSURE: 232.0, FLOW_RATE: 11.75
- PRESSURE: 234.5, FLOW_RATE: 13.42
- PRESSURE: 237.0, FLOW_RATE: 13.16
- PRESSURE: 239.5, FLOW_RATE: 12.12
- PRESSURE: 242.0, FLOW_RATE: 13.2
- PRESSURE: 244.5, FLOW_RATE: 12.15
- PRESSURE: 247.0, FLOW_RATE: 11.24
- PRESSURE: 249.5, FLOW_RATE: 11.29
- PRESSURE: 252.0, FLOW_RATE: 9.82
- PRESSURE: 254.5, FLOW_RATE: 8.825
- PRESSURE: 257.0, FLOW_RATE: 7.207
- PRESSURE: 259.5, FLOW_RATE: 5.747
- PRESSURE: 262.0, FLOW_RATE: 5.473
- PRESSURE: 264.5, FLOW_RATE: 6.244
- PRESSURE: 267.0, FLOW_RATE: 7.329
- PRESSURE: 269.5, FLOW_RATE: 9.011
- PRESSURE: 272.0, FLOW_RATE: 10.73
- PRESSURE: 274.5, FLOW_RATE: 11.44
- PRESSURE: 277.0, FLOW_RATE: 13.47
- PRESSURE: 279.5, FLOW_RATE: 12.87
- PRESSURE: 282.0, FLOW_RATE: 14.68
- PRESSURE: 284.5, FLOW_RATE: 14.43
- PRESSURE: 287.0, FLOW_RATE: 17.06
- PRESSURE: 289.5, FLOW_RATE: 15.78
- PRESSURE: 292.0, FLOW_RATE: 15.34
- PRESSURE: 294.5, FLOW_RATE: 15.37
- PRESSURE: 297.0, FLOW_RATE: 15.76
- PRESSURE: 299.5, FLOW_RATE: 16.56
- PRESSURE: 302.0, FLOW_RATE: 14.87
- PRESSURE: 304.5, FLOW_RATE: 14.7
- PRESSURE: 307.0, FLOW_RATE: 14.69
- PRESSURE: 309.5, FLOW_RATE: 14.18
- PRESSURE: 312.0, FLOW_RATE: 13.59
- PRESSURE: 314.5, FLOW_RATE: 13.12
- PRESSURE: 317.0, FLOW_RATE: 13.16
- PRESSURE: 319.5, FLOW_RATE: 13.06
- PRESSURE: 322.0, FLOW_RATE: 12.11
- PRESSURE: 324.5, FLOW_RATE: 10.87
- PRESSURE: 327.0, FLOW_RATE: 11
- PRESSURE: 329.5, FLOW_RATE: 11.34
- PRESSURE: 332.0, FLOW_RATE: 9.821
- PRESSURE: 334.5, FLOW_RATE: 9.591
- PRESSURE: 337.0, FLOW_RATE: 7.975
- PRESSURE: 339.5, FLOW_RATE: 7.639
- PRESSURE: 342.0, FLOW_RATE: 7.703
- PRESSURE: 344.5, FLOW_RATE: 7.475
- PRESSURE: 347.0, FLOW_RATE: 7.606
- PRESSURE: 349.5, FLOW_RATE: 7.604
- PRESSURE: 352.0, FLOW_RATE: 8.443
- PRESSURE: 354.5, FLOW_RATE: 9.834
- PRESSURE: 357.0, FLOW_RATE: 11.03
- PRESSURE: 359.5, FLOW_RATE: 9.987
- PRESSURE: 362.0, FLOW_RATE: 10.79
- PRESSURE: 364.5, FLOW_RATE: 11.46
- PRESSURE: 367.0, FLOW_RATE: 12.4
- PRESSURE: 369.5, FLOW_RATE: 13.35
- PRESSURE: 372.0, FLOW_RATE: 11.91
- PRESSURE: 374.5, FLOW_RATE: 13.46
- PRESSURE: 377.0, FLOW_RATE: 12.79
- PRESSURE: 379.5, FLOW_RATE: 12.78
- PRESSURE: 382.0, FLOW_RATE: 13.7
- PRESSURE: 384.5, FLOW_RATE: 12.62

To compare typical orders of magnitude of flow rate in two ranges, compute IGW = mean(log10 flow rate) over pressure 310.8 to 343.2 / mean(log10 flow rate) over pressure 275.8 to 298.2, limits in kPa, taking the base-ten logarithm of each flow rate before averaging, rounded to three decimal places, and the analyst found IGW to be 0.875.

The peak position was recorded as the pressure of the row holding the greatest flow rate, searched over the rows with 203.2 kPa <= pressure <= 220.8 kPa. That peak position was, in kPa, 212.0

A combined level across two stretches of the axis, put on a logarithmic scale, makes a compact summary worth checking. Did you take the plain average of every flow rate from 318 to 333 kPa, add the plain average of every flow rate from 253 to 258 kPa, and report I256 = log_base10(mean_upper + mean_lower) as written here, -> 1.29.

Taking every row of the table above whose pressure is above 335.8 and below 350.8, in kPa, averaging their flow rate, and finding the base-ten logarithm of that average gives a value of 0.88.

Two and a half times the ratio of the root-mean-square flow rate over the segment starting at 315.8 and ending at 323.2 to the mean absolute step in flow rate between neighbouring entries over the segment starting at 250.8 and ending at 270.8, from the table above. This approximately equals 28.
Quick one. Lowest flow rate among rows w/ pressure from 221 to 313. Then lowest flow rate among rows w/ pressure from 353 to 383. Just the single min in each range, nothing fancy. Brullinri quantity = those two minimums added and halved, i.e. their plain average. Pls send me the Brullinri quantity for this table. 7.7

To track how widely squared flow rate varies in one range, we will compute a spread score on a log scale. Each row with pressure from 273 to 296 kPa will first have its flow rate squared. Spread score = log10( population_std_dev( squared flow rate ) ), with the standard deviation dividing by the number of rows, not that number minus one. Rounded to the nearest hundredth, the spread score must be 1.66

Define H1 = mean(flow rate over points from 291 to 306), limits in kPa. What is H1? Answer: 15.4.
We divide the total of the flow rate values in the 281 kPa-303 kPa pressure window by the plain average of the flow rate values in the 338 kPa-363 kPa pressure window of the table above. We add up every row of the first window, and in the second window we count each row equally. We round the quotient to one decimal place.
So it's 15.9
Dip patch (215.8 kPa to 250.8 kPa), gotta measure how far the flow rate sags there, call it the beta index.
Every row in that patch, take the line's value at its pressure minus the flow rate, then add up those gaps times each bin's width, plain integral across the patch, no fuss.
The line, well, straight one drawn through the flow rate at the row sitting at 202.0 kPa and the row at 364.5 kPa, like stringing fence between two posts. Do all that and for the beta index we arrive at -25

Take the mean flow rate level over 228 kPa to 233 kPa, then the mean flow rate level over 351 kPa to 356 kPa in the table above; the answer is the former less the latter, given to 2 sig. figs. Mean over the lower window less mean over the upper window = 3.3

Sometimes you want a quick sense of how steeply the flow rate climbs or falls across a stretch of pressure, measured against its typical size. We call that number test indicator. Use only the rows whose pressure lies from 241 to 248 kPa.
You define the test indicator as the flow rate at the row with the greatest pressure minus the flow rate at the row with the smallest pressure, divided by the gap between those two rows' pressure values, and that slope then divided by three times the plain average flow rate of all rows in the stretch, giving -0.0107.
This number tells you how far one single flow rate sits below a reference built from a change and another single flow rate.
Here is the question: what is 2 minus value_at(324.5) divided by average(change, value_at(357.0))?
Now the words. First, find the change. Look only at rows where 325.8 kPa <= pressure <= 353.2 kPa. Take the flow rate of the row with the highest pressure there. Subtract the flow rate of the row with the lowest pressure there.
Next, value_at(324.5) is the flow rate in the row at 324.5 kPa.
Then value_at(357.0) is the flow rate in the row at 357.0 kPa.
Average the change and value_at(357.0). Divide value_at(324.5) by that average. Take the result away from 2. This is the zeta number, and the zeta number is -0.6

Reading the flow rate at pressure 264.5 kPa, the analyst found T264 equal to 6.244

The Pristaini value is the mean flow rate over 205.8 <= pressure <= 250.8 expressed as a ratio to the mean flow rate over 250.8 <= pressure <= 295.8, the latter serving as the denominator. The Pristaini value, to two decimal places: 1.12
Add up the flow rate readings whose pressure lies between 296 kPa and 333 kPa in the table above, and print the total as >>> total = 199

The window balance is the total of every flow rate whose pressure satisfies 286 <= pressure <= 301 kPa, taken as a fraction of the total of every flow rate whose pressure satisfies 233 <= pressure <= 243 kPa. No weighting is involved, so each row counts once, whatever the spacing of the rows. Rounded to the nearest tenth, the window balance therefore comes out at 1.8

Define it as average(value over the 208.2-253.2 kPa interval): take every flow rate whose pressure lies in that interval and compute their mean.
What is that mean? 12.4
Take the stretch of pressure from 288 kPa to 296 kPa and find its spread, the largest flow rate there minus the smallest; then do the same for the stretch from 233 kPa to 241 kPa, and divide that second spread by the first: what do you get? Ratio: 3.0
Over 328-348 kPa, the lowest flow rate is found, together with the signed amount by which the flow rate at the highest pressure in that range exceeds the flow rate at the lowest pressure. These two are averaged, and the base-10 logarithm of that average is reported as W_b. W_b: 0.27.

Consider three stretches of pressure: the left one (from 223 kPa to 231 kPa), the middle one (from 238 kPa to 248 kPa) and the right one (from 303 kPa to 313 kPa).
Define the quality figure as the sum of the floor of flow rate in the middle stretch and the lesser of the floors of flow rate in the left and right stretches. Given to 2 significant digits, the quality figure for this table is 24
